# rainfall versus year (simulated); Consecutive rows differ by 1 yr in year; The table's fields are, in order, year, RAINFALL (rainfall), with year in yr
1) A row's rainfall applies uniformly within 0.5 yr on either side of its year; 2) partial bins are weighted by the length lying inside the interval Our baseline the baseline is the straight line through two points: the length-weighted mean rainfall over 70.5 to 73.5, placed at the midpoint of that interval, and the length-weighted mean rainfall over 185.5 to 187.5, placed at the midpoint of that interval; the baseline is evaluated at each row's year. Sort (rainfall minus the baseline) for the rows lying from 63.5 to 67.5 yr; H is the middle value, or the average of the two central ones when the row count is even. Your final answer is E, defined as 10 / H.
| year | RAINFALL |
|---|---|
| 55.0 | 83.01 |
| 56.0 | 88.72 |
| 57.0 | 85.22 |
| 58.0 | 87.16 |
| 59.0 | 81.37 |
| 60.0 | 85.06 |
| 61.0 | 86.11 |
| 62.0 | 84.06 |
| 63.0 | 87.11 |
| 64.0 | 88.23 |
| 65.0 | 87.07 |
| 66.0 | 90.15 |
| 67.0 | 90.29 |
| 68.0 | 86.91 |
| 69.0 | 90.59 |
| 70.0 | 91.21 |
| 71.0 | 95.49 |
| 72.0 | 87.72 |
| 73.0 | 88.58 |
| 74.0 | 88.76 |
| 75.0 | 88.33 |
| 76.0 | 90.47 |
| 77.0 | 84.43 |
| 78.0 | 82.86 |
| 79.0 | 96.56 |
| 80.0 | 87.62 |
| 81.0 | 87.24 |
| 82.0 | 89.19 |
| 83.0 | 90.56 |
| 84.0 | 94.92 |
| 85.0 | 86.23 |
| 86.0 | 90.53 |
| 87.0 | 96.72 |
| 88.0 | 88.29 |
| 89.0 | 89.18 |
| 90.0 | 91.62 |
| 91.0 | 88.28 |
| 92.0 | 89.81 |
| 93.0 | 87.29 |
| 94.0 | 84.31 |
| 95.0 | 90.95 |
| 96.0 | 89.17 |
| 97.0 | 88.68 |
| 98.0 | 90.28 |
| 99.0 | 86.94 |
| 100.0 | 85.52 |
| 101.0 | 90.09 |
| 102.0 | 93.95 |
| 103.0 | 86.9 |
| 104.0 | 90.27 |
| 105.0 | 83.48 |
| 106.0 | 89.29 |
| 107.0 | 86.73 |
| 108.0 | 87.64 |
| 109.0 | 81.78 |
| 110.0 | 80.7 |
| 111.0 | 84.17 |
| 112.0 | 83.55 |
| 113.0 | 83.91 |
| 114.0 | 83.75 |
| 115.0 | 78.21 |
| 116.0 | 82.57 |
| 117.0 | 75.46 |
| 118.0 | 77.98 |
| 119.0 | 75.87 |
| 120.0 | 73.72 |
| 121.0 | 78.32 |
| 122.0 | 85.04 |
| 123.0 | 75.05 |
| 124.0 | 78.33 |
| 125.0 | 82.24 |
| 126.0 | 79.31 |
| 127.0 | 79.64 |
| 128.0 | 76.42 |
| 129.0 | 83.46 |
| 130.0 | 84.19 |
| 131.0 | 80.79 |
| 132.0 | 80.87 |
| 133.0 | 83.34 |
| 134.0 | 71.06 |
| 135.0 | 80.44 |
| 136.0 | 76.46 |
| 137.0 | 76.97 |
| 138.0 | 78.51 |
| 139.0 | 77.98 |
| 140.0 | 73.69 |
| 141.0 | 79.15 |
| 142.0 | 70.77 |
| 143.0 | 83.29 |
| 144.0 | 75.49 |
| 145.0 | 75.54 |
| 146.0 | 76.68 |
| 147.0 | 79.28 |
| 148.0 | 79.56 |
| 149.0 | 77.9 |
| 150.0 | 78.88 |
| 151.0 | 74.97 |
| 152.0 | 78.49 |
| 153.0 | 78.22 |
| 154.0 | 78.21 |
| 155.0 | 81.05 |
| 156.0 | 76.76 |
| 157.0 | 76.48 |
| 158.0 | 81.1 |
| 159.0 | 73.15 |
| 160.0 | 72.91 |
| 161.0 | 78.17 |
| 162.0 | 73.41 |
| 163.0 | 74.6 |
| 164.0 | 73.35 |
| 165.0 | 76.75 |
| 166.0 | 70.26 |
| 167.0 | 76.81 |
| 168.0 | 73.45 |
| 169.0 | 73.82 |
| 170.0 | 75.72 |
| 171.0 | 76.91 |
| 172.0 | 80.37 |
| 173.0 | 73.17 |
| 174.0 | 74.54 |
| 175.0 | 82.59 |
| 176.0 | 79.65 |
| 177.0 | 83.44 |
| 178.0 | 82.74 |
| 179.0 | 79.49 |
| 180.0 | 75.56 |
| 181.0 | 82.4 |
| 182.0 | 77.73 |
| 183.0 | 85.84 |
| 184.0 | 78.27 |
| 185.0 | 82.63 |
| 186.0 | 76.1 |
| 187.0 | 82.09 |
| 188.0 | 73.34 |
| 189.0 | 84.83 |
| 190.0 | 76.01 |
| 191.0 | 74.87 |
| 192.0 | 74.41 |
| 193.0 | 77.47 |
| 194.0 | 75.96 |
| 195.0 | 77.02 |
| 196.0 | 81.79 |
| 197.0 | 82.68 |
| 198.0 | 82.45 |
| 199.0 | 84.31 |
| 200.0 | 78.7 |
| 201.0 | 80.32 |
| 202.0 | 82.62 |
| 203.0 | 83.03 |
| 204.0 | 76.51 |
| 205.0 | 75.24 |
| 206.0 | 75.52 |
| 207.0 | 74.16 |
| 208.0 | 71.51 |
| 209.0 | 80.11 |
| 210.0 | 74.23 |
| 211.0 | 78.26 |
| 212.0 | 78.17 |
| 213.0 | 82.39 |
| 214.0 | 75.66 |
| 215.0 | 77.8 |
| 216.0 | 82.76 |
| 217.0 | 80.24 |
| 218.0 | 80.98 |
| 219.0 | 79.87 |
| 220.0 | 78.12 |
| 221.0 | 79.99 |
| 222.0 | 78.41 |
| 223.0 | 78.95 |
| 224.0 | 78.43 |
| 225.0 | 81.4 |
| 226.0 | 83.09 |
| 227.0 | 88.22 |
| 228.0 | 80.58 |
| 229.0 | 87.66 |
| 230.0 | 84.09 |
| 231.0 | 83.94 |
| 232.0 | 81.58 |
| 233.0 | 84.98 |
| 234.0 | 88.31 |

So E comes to -5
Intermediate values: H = -2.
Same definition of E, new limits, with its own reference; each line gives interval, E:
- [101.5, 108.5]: 15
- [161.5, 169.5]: -1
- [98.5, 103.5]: -17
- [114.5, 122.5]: -1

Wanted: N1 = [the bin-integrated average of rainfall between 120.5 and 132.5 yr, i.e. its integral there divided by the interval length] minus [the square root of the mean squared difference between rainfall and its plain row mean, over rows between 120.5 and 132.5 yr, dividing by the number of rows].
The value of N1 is 77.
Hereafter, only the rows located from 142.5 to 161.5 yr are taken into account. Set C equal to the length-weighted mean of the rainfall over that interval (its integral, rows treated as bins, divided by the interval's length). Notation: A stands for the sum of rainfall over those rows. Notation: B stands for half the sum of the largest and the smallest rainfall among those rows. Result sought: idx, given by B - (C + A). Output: -1476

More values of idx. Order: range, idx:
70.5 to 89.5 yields -1704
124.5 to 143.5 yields -1500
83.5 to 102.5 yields -1702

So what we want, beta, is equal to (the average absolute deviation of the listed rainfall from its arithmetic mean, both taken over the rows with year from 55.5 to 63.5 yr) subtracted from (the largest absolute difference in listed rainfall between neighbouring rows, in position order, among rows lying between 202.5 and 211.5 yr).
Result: 6.9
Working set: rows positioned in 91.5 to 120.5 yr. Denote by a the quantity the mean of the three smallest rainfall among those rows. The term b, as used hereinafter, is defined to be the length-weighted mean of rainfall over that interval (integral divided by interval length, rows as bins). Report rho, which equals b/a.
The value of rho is 1.13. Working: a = 75.0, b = 84.9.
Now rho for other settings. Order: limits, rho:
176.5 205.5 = 1.07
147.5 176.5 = 1.06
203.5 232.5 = 1.09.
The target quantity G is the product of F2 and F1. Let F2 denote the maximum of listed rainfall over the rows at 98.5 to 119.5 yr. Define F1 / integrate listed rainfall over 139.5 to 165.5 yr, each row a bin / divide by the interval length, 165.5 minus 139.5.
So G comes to 7219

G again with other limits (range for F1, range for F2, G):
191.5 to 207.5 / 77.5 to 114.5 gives 7630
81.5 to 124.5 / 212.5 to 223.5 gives 7093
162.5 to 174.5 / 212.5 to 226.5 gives 6230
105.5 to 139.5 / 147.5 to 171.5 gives 6521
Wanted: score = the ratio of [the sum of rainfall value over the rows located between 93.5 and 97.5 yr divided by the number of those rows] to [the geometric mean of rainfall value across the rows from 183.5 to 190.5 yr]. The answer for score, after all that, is 1.12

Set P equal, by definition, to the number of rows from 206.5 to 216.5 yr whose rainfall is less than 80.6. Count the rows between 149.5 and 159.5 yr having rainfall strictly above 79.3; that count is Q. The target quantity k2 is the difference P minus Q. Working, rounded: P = 8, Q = 2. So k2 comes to 6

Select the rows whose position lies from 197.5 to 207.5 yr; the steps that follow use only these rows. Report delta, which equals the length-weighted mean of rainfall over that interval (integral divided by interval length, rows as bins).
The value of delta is 79.3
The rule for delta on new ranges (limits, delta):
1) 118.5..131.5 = 79.4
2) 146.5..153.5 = 78.2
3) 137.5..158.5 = 77.7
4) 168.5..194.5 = 78.5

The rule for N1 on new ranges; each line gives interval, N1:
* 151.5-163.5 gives 74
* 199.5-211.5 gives 74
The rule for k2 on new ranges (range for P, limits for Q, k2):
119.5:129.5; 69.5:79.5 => -3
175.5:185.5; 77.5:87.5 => -5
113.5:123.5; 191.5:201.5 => 2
